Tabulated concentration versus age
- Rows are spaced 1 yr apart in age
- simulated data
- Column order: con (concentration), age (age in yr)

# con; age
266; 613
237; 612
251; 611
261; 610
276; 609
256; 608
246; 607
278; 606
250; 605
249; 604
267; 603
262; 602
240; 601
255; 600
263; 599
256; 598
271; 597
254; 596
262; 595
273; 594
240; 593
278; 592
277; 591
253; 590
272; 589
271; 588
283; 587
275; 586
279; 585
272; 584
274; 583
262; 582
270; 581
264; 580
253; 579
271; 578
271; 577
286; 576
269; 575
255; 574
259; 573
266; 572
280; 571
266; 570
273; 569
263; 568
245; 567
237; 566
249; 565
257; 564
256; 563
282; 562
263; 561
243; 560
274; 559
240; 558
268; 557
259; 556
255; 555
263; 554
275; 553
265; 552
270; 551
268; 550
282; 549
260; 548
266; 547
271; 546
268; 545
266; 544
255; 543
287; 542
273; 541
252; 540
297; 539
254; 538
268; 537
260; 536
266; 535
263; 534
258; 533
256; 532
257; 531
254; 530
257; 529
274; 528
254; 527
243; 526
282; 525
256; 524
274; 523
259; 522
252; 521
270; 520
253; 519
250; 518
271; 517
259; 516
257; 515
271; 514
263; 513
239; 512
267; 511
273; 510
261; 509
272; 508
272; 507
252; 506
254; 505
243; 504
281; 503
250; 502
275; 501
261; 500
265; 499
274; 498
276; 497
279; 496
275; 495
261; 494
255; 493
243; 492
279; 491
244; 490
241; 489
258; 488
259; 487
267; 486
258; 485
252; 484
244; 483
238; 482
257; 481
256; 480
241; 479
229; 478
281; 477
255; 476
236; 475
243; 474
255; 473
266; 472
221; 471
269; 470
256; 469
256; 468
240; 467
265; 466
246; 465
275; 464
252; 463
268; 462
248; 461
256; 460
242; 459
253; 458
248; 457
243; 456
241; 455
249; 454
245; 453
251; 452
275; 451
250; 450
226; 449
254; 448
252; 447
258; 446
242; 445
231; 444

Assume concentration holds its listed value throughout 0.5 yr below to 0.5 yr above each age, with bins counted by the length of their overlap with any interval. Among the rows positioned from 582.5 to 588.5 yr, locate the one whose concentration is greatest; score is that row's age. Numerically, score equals 587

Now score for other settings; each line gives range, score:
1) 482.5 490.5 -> 486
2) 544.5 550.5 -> 549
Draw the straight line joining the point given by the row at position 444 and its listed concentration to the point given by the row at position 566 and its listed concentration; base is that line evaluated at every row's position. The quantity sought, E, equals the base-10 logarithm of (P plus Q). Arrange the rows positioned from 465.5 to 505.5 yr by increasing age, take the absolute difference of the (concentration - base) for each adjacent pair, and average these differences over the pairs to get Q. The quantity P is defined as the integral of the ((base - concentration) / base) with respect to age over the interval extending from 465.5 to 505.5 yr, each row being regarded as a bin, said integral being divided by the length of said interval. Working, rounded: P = -0.100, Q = 16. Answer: 1.20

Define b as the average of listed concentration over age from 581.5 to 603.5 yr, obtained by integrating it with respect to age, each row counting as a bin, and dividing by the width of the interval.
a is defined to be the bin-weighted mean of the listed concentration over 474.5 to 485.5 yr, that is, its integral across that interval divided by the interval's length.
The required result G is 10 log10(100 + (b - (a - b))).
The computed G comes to 25.8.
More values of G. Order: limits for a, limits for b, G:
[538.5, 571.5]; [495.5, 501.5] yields 25.8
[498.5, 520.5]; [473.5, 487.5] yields 25.3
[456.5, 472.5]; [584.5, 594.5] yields 25.9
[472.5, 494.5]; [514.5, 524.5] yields 25.7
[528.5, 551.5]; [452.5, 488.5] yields 25.3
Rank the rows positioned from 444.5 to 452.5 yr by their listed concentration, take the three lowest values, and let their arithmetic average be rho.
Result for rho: 239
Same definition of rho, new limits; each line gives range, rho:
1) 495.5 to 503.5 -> 259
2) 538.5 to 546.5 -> 258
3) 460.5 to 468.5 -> 245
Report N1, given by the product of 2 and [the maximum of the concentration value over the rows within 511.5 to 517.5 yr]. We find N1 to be 542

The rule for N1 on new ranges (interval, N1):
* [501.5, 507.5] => 562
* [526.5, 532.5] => 548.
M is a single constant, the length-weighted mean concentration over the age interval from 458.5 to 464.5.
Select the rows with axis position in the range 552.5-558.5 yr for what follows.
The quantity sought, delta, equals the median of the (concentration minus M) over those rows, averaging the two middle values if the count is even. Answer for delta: 4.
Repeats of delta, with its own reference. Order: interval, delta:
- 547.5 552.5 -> 11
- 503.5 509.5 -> 1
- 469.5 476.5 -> -2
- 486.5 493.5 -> -2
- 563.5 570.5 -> 0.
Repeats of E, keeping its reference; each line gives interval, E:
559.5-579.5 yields 1.08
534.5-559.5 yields 1.17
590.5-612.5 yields 1.19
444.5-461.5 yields 1.07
